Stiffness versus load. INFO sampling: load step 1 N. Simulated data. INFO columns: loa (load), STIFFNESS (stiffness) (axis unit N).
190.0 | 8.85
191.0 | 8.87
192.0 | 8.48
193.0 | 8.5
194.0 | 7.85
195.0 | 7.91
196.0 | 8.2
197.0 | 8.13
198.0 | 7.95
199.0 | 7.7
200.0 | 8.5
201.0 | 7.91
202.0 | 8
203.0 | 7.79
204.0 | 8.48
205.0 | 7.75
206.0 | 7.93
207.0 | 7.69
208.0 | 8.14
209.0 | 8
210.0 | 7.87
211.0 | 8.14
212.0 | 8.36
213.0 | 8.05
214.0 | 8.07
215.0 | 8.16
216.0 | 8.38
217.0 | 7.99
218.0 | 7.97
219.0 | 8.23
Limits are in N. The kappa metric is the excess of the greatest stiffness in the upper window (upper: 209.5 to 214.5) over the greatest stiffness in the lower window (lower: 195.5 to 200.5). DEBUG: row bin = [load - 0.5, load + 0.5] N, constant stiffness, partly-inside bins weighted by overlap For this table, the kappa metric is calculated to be -0.14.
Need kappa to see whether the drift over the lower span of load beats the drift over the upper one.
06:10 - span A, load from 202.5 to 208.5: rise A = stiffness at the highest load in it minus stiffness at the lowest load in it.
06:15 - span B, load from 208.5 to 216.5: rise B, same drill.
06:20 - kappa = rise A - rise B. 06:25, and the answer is 0.0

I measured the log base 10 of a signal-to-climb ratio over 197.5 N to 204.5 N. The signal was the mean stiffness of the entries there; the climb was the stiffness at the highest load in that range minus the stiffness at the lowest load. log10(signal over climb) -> 1.2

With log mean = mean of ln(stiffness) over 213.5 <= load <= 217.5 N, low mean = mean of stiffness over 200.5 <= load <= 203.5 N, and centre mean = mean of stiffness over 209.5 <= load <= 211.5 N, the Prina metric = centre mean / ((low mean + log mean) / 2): 1.60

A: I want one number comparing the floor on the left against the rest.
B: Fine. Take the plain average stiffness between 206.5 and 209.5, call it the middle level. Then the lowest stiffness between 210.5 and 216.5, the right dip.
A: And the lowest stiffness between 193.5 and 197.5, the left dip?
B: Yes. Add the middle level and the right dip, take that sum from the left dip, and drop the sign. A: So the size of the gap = 8.14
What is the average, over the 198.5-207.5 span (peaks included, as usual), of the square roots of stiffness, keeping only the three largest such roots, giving 2.89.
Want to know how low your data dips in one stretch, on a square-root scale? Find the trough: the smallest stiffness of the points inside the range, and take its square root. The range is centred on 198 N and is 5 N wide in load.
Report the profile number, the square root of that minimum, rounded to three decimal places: 2.775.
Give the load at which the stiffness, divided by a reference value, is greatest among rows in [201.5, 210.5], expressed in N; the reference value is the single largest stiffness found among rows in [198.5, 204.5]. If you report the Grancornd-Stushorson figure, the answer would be 204.0 N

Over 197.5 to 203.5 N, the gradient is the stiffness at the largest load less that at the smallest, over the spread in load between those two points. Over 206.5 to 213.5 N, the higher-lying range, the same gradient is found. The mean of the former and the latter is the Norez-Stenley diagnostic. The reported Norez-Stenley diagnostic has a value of 0.014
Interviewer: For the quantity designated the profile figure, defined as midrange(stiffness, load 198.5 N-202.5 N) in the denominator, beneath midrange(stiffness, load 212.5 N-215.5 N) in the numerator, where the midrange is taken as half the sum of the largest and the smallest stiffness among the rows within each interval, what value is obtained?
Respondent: 1.00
